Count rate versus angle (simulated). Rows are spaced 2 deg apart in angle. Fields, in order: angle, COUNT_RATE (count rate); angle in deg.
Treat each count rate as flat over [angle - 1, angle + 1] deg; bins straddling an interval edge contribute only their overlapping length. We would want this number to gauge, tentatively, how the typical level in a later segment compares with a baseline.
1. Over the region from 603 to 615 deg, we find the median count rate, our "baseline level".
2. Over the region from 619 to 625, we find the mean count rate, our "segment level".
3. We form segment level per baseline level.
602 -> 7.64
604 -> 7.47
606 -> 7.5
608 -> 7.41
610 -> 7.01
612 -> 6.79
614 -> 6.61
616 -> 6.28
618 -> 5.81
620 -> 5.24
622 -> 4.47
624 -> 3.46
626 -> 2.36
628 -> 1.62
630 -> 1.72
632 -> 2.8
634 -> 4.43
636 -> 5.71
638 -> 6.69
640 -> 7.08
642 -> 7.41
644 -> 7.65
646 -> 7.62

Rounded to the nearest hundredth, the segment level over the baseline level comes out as 0.61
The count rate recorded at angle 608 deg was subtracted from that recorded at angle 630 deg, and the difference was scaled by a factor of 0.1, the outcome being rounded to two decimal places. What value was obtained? -0.57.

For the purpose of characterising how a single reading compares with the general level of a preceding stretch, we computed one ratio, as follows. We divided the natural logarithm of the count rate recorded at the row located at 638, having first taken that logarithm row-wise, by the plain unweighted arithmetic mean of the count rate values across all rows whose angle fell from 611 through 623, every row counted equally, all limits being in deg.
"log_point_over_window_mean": 0.32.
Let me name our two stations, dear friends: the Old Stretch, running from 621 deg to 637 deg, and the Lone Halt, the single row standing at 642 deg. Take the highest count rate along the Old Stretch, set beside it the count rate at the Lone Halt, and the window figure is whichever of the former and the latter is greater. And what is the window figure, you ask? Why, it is 7.4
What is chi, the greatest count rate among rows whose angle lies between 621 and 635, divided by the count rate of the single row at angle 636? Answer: 0.8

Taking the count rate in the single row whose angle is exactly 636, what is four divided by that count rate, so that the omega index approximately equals 0.70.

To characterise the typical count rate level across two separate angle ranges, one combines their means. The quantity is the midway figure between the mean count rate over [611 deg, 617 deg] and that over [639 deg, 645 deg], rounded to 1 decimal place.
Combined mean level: 7.0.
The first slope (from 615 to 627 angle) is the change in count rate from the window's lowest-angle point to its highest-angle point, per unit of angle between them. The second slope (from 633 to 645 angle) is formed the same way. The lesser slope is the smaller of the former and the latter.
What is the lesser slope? -0.39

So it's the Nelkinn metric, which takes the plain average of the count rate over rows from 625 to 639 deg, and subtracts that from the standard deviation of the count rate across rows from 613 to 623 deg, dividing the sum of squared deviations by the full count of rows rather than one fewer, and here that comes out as -2.9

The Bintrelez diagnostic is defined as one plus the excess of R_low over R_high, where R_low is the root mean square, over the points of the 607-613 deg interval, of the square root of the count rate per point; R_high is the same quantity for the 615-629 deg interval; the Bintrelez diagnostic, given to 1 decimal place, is 1.6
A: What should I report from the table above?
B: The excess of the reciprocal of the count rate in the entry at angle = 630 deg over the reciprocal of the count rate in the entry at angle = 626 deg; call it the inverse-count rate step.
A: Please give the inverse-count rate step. 0.16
